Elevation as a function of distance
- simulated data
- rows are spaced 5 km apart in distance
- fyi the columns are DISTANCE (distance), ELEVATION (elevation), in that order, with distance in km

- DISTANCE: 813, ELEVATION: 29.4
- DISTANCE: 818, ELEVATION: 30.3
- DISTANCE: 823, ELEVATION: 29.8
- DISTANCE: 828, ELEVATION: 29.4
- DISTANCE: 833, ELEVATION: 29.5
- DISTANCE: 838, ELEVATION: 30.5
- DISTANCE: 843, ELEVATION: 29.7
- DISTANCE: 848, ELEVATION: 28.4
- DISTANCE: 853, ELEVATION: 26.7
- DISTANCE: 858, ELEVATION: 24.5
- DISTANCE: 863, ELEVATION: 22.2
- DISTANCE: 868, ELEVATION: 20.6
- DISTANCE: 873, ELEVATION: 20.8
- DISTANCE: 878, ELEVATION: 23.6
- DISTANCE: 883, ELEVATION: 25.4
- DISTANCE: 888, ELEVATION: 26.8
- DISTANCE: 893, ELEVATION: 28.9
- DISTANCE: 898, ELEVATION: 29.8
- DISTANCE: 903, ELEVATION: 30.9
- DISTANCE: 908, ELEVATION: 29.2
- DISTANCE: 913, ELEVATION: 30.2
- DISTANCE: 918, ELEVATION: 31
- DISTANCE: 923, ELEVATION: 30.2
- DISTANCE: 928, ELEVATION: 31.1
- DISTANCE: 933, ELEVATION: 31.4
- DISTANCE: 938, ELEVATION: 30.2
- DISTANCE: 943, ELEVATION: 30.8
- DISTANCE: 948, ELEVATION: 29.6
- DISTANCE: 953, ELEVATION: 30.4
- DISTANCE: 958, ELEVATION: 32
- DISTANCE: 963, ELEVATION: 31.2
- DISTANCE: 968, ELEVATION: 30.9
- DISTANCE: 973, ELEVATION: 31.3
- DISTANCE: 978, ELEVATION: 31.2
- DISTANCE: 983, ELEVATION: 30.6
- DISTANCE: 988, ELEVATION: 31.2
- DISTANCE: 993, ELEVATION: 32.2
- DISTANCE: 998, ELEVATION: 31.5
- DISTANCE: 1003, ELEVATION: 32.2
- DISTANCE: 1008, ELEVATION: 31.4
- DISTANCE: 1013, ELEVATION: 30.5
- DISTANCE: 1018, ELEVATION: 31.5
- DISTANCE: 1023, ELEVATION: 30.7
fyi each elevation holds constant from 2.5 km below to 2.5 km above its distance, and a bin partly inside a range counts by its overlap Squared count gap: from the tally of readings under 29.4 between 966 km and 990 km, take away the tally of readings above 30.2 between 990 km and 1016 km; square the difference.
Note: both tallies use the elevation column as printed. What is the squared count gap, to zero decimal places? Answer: 25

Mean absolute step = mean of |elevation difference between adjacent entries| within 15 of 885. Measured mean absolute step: 1.80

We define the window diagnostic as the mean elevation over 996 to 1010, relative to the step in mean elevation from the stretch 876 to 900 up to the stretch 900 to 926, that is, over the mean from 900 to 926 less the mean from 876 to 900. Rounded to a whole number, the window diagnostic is 9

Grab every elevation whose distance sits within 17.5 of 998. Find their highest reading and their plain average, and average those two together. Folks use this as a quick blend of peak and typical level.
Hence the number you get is 31.8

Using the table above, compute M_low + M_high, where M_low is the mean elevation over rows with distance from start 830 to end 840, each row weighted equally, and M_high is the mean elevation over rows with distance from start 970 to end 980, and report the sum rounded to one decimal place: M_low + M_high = 61.2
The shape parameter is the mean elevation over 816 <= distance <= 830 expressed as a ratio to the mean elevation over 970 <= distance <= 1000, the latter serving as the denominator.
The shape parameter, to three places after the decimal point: 0.952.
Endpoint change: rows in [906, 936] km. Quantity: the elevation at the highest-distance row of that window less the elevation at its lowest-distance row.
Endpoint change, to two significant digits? 2.2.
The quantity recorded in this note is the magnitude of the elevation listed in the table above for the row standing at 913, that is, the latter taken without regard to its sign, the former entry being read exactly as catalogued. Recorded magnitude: 30.2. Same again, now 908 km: 29.2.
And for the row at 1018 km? 31.5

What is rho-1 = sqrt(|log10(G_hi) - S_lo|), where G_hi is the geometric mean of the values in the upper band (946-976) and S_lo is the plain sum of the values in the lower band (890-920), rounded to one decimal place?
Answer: 13.4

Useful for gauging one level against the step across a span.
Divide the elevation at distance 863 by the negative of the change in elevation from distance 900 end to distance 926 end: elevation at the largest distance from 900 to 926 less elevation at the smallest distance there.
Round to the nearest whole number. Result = 32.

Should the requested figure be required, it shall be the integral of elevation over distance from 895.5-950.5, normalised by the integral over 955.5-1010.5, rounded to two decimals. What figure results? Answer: 0.97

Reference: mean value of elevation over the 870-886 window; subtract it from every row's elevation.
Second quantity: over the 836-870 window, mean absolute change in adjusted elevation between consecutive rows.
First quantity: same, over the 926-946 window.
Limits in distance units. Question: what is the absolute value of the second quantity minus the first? 0.95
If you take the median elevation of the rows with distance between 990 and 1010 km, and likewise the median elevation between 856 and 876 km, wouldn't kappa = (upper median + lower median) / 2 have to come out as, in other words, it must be 26.7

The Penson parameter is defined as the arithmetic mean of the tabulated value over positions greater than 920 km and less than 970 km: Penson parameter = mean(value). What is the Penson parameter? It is 30.8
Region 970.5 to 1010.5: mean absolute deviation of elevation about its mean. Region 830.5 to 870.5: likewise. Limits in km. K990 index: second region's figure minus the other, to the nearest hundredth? 2.67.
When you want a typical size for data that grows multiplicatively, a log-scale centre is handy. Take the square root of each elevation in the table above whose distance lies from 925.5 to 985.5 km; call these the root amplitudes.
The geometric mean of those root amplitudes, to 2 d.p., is 5.56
